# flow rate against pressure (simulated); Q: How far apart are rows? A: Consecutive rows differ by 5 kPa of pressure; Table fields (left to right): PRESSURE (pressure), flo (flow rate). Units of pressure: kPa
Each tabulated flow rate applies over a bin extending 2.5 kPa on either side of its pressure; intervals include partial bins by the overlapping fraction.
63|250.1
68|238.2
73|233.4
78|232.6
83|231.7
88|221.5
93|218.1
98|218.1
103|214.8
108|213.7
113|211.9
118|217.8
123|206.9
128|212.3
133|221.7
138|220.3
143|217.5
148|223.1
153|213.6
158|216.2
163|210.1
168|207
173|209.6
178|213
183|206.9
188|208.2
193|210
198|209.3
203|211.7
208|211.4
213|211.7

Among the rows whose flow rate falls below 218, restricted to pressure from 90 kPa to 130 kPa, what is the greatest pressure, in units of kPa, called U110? 128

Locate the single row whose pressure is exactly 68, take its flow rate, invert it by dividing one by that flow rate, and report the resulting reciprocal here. 0.0042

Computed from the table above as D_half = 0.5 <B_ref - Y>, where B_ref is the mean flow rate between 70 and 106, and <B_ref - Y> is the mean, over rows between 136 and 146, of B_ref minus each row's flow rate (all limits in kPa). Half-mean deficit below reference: 3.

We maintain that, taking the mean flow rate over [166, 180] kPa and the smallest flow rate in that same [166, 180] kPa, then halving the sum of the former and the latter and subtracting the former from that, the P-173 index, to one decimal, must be -1.4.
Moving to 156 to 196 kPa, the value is -1.6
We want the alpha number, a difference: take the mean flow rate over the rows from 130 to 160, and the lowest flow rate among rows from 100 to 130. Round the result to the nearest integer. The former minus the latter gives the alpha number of 12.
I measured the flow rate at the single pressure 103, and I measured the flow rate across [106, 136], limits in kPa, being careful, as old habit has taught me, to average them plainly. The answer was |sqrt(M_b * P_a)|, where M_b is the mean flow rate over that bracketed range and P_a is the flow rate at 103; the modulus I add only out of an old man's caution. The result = 214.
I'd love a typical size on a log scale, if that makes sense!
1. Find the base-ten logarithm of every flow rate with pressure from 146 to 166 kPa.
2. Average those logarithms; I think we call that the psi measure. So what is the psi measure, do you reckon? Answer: 2.33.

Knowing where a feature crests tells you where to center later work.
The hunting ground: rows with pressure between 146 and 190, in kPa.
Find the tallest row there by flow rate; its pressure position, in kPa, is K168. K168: 148 kPa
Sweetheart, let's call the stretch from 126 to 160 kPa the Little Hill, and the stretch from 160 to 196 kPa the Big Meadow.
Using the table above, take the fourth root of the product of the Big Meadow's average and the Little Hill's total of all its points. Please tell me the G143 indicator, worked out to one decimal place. 23.8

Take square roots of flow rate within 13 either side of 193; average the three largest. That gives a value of 14.5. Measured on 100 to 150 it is 14.9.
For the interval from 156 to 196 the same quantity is 14.6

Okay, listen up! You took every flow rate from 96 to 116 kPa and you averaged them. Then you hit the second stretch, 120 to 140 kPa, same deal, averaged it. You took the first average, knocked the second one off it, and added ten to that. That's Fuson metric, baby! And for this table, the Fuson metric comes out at 9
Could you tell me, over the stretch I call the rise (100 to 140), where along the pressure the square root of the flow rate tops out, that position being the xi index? 133 kPa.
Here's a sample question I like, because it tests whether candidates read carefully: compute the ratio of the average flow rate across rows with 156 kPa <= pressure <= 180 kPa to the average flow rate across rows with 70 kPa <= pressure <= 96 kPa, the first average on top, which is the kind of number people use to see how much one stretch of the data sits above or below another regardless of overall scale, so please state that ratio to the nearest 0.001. 0.928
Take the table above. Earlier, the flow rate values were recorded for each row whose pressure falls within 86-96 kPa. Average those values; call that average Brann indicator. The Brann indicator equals 220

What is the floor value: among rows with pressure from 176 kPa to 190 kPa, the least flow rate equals 206.9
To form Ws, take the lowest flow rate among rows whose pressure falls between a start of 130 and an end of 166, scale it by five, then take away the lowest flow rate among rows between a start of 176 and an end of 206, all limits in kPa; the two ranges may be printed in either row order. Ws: 844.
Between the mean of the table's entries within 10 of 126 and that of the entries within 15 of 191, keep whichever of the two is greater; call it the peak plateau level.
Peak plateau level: 215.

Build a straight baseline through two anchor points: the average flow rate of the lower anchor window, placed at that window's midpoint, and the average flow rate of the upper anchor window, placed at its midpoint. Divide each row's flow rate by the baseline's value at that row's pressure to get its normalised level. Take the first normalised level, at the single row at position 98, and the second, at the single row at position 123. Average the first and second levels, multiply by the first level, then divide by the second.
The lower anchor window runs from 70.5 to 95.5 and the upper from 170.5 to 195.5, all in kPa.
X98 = 0.99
